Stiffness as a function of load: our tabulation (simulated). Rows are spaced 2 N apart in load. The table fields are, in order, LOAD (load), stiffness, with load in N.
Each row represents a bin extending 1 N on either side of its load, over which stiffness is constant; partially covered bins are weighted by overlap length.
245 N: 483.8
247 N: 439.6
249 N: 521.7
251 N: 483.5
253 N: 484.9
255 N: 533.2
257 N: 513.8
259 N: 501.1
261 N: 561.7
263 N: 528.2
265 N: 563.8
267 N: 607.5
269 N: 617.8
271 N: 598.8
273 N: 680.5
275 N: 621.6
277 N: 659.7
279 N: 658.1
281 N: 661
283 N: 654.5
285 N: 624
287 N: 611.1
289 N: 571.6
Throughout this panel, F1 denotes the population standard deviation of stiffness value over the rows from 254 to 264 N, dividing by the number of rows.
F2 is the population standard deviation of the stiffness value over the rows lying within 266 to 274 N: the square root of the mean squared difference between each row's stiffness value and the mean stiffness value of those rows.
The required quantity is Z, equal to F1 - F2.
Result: -12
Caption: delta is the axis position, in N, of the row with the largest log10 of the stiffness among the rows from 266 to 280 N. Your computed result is 273 N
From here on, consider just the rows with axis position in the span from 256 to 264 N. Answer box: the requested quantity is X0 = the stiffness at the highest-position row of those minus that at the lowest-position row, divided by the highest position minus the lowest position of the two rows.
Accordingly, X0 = 2.4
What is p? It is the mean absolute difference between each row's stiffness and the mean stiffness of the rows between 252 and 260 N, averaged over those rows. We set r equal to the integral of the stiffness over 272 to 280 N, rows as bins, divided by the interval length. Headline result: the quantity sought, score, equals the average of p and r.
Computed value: 335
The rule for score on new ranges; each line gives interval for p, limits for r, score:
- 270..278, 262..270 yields 305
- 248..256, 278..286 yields 336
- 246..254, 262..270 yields 300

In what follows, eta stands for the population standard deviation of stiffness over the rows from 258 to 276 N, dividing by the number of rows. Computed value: 51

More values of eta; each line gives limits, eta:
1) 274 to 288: 20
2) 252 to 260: 18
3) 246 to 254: 29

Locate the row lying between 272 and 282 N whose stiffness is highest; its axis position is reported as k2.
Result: 273 N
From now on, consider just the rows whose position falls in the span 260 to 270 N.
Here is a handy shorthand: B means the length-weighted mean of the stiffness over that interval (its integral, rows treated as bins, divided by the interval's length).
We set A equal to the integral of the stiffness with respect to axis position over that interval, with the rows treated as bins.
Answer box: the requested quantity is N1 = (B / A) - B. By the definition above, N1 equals -576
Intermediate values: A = 5758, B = 576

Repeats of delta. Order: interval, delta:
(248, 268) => 267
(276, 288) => 281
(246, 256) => 255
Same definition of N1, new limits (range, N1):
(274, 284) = -651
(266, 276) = -625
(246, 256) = -492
